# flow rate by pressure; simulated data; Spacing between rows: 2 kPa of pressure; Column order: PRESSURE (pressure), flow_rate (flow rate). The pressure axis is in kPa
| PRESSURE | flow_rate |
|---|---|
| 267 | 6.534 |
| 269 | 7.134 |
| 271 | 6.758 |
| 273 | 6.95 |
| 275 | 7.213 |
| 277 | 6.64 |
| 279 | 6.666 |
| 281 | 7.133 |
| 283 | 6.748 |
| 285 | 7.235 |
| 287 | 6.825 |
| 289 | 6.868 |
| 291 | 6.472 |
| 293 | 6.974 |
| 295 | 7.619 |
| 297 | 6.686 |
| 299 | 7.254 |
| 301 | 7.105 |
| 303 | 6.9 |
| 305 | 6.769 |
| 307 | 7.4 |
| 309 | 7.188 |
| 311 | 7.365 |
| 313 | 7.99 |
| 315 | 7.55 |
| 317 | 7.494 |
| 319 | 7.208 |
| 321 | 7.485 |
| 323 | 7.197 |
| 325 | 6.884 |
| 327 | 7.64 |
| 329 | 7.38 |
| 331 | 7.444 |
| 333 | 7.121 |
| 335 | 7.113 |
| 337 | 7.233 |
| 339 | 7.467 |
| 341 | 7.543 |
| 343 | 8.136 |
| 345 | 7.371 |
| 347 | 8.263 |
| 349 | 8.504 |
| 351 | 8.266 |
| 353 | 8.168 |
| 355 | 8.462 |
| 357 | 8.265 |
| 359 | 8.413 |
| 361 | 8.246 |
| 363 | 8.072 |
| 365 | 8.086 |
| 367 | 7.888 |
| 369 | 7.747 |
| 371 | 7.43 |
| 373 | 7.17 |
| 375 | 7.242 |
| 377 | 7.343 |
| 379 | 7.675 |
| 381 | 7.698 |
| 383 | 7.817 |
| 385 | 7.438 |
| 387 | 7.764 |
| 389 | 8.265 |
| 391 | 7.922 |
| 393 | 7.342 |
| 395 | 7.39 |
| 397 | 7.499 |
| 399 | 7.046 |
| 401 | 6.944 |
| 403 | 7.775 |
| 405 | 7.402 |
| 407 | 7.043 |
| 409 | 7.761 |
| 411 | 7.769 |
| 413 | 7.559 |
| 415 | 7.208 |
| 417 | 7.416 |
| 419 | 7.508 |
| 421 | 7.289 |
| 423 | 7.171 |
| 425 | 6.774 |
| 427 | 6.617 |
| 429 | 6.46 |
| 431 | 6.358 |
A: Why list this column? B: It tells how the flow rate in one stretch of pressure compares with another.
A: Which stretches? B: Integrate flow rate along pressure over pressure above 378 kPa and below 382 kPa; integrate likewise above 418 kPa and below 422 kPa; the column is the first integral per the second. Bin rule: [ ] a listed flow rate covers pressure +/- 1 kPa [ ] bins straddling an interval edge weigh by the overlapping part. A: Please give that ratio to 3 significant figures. 1.04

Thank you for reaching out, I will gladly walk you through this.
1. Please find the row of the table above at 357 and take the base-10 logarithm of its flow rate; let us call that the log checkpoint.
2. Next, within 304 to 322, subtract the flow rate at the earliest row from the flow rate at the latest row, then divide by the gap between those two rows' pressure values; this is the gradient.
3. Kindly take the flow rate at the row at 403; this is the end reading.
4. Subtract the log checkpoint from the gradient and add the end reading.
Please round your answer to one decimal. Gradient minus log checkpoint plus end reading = 6.9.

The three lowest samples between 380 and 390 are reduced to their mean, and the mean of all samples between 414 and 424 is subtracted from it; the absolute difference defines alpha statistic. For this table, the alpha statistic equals 0.31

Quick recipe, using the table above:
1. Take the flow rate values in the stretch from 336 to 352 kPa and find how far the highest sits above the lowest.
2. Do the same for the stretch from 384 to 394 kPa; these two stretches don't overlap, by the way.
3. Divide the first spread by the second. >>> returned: 1.38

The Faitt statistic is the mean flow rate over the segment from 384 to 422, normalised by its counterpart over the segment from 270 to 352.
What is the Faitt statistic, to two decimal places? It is 1.03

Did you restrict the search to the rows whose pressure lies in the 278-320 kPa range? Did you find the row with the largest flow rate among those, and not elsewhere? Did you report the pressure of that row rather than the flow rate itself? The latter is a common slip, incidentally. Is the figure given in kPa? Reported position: 313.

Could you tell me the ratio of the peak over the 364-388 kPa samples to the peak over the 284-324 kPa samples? 1.01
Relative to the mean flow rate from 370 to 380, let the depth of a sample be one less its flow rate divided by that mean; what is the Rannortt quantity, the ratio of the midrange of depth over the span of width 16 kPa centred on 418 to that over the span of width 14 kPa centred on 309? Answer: -13.4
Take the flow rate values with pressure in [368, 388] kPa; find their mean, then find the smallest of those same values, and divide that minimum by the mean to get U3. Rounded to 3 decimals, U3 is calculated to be 0.952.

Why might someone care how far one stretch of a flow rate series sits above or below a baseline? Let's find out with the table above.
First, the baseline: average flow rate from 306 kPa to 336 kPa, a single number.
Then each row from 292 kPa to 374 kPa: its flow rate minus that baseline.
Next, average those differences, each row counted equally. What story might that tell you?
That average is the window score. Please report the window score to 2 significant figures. 0.21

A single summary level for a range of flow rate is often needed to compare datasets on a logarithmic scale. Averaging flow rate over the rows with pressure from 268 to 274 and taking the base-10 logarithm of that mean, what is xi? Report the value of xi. 0.84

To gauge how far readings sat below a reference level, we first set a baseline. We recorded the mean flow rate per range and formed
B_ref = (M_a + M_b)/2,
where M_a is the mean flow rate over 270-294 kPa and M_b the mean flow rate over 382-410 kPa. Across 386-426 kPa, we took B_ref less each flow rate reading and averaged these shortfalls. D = -0.24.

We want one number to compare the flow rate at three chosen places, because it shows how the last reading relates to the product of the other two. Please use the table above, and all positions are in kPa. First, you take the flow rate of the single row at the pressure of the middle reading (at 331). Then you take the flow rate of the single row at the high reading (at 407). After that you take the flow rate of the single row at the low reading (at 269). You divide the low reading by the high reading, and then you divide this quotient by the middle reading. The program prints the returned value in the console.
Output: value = 0.136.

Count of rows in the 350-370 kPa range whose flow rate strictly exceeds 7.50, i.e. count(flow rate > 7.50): 10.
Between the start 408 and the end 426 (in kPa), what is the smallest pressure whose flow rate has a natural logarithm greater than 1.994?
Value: 409 kPa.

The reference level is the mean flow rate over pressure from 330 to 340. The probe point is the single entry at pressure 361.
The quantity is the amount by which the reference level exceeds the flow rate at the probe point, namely -1.0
